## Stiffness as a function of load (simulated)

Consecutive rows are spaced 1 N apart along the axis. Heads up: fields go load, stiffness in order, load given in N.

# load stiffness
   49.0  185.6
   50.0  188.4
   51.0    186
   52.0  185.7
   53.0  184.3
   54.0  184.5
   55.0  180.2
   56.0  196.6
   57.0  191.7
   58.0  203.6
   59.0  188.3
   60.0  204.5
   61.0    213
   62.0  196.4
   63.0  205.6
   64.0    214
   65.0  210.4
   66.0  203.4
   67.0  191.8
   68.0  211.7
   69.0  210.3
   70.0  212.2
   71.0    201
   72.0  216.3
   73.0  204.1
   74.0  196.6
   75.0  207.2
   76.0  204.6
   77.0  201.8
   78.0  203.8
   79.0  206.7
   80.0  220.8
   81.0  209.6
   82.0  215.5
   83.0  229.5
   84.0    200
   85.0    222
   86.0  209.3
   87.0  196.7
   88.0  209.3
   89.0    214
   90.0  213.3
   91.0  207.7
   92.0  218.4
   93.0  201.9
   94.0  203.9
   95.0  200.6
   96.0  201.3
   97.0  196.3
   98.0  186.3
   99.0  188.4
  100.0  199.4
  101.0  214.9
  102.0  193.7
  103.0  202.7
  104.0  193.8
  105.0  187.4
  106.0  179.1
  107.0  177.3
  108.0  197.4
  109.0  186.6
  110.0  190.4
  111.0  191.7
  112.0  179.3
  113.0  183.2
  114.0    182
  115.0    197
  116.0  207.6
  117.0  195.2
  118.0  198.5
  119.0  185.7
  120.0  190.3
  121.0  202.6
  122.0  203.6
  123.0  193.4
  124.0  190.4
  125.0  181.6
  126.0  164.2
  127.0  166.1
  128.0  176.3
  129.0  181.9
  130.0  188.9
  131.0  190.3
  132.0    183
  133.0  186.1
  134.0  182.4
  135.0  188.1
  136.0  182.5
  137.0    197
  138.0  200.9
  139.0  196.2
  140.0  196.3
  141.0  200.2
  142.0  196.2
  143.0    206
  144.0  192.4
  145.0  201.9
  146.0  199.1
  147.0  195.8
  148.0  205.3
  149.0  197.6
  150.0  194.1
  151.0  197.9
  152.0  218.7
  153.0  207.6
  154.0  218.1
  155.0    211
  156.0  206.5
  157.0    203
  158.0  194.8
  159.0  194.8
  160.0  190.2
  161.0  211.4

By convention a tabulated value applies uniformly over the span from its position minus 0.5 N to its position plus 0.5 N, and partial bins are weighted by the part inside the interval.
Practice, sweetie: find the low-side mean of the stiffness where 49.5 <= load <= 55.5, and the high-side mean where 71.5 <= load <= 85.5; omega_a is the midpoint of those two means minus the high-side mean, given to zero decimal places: -13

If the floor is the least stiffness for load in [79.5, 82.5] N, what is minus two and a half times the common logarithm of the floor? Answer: -5.80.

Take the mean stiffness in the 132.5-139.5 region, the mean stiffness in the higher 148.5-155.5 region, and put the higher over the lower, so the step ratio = 1.08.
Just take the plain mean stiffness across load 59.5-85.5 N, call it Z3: 208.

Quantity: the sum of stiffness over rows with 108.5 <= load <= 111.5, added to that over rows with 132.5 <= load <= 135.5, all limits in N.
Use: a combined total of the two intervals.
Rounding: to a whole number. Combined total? 1125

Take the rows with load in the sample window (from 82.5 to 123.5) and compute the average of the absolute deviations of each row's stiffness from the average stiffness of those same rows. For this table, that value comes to 9.5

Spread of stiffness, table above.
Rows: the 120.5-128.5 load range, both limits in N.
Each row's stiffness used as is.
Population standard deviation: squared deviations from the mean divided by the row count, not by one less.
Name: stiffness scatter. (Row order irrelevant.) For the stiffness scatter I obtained 14.3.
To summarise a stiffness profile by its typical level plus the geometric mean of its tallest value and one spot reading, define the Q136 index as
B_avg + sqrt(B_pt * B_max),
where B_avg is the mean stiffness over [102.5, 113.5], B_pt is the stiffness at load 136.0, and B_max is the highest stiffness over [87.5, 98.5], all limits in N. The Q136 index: 388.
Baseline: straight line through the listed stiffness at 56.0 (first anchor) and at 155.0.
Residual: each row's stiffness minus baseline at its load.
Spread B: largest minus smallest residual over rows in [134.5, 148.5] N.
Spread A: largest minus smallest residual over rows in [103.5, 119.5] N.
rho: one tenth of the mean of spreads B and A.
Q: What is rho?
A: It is 2.6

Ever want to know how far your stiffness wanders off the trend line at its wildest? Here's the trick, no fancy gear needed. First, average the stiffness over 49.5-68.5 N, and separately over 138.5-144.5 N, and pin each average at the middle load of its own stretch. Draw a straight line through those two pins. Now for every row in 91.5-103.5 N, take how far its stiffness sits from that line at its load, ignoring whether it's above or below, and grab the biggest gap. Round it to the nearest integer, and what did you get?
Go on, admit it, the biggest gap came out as 21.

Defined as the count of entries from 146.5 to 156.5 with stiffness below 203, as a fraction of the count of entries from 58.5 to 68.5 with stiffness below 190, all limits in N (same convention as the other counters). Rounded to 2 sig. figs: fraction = 4.0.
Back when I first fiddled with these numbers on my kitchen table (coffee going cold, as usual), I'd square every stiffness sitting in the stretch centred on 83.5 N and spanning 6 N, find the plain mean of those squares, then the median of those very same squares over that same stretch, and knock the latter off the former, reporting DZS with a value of 836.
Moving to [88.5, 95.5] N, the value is 391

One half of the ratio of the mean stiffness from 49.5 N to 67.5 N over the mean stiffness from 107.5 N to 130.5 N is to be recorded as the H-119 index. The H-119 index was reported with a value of 0.520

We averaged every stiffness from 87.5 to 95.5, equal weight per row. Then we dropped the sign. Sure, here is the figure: 209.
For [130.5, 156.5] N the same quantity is 198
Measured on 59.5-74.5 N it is 206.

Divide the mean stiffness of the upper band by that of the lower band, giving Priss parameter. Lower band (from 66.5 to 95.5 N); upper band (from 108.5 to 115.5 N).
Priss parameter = 0.90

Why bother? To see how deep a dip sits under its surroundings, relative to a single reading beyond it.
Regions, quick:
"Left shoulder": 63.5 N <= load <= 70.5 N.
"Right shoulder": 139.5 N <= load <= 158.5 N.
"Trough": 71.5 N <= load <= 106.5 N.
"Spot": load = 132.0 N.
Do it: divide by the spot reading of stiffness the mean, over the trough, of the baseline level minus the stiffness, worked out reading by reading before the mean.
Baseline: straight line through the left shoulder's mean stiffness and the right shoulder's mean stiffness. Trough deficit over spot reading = 0.010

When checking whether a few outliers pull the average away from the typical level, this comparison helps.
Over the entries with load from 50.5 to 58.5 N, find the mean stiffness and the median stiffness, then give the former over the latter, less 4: -2.98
